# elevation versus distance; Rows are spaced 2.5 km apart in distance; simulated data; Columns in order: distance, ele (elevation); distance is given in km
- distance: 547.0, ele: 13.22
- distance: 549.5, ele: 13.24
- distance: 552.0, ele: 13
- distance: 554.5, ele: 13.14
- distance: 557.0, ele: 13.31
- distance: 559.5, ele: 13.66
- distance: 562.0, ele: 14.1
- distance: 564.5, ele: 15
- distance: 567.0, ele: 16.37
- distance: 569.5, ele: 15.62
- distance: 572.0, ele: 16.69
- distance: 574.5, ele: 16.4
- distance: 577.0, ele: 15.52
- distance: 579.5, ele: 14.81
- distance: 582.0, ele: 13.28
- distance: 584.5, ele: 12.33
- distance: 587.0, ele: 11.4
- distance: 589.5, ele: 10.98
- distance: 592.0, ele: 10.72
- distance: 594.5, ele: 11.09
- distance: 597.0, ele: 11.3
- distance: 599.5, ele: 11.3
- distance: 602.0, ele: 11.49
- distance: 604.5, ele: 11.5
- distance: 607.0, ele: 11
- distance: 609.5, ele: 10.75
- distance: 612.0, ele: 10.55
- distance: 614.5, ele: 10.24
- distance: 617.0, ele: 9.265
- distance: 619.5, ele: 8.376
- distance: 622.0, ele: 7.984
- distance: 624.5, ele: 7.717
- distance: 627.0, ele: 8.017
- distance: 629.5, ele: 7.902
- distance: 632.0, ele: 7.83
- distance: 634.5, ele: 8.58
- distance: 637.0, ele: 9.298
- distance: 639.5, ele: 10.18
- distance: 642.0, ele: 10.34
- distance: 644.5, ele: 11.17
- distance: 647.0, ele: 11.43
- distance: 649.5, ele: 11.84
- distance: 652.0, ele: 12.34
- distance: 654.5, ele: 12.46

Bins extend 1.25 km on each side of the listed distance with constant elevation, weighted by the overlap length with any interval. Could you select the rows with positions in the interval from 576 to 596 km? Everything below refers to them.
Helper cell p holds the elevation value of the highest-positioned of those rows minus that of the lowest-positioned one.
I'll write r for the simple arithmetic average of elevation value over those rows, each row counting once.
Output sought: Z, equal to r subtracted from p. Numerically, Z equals -17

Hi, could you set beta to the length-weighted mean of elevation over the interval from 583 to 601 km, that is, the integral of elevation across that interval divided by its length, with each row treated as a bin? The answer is 11.3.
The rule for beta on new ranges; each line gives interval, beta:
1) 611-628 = 8.9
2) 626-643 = 8.9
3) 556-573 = 15.0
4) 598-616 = 11.0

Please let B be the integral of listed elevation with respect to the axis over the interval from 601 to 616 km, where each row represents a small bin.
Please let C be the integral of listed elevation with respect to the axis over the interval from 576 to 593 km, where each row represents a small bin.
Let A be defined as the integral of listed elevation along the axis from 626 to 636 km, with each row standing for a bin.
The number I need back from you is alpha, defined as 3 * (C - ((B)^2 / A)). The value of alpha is -337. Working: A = 81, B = 163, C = 216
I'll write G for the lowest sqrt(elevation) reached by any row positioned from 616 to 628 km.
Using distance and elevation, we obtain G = 2.8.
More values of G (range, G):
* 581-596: 3.3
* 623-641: 2.8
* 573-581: 3.8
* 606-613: 3.2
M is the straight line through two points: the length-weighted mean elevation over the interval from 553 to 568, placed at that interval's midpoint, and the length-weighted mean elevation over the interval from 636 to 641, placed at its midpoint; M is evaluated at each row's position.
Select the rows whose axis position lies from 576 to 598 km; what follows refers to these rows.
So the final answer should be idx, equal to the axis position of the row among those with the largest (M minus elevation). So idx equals 592.0 km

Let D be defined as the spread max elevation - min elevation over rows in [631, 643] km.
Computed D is 2.5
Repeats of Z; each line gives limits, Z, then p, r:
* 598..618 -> -13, -2.0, 10.8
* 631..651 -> -6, 4.0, 10.1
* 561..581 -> -15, 0.7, 15.6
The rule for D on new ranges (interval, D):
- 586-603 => 0.8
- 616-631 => 1.5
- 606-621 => 2.6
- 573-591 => 5.4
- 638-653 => 2.2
